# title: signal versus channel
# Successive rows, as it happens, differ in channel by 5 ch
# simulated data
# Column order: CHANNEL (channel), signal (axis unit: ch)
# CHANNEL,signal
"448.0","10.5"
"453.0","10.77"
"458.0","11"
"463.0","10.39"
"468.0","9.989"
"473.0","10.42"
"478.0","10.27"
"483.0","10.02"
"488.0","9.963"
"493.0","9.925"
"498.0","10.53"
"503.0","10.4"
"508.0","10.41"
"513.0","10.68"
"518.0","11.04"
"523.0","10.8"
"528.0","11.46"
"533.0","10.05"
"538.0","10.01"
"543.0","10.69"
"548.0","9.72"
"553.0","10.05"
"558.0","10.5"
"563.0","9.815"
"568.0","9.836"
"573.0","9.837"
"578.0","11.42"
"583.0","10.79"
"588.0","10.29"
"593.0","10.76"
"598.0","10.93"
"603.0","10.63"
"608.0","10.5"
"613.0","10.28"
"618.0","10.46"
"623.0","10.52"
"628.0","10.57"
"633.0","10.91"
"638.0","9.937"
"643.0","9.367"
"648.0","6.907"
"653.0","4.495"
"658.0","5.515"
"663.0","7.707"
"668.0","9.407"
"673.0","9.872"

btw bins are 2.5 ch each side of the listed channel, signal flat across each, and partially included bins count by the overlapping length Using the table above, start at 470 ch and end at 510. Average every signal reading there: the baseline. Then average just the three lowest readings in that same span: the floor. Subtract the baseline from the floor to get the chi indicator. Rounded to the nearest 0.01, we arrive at -0.27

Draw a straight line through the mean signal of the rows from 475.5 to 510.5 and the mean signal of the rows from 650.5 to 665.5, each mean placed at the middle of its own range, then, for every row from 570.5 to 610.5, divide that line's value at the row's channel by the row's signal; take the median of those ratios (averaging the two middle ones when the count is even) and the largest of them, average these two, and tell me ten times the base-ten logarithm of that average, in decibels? -1.2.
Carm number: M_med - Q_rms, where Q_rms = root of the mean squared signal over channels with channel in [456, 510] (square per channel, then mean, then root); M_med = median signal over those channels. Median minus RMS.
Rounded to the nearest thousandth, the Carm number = 0.084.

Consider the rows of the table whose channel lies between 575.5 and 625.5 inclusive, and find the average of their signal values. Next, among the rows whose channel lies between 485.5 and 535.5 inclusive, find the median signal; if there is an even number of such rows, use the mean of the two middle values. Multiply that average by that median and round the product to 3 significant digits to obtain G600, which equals 112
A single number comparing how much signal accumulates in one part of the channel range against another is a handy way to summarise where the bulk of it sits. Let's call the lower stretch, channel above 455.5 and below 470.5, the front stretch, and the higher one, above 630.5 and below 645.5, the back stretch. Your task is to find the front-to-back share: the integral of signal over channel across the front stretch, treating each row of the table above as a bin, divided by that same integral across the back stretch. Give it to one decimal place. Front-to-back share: 1.0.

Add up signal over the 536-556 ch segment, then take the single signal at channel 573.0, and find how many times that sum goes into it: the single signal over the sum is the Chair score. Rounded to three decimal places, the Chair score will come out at 0.243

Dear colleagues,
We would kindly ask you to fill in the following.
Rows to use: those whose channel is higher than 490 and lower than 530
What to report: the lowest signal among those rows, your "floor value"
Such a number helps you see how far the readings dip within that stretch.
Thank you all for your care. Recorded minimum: 9.925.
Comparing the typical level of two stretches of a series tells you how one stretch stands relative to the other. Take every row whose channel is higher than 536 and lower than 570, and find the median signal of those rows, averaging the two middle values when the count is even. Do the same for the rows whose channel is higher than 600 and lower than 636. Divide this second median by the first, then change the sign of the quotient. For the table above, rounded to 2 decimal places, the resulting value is -1.05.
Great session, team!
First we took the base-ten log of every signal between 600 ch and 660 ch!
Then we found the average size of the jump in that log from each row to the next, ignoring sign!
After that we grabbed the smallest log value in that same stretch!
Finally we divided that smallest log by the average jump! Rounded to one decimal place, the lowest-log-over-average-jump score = 14.0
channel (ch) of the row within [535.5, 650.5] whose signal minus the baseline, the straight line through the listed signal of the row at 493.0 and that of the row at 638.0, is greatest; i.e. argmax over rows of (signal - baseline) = 578.0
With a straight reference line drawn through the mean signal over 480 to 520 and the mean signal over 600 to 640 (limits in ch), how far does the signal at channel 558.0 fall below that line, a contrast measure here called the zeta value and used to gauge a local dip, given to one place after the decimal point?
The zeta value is -0.1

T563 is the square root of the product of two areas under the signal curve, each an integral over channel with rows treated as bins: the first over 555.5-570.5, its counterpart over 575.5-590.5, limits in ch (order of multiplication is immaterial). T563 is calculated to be 156.5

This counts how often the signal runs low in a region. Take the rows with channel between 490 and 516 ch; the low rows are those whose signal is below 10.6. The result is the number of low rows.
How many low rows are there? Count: 4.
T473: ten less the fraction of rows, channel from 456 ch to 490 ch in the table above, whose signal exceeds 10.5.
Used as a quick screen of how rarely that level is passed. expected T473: 9.9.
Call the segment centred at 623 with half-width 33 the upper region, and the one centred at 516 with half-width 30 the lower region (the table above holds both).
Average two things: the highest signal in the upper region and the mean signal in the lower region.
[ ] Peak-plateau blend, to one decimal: 10.7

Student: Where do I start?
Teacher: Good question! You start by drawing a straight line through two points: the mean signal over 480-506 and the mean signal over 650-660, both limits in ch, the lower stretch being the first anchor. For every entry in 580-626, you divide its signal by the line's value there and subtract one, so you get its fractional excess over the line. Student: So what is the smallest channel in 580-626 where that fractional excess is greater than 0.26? 583.0 ch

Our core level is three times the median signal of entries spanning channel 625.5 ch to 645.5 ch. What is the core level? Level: 30.8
